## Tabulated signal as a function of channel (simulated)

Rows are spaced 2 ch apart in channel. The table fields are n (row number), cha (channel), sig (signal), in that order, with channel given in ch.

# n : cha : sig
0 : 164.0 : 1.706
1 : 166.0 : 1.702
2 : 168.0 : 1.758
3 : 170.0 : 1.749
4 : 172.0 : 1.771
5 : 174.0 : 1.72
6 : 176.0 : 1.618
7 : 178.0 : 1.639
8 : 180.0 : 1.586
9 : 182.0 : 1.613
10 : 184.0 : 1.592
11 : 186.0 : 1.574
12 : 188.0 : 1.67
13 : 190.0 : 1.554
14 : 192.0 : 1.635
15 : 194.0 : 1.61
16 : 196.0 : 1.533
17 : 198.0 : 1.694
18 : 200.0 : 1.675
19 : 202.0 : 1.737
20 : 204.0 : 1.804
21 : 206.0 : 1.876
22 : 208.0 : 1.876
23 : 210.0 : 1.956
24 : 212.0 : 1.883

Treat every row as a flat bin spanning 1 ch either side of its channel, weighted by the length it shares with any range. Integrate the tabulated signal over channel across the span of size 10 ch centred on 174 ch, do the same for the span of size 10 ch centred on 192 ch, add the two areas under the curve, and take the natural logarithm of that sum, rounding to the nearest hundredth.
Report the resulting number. 3.50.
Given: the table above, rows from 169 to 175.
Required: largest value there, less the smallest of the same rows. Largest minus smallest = 0.051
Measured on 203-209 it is 0.072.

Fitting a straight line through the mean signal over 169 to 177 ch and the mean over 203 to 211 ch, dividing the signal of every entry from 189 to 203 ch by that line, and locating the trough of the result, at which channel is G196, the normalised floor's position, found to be 196.0 ch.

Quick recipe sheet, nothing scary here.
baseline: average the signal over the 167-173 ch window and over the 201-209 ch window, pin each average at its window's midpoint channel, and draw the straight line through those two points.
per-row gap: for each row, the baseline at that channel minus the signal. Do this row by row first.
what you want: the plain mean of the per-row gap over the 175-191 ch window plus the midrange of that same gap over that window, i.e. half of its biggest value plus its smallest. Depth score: 0.359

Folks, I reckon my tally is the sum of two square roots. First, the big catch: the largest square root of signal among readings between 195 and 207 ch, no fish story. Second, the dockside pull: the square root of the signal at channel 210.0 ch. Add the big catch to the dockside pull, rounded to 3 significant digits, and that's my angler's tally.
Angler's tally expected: 2.77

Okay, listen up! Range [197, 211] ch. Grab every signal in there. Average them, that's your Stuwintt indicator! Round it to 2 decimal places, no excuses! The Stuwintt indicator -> 1.80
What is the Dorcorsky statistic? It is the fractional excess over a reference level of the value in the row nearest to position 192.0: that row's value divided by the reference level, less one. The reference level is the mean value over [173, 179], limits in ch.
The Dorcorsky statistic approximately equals -0.01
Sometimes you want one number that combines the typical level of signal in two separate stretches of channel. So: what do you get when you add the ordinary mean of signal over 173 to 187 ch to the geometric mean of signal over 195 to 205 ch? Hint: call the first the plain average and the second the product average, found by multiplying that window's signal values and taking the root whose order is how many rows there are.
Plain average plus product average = 3.31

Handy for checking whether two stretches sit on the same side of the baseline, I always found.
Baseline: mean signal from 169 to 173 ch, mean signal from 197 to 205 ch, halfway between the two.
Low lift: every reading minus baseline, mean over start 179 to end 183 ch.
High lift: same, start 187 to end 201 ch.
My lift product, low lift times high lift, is 0.017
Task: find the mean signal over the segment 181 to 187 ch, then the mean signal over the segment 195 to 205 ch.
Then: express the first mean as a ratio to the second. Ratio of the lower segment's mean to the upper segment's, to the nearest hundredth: 0.94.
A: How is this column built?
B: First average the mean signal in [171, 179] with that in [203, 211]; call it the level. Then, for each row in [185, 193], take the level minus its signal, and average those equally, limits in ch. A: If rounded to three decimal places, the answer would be 0.174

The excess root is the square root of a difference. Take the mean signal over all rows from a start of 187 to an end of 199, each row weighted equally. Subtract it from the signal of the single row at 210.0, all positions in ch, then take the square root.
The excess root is 0.6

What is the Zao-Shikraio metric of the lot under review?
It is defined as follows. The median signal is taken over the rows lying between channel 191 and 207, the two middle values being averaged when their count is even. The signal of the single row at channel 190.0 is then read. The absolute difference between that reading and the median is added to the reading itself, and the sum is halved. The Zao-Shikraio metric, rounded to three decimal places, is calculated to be 0.842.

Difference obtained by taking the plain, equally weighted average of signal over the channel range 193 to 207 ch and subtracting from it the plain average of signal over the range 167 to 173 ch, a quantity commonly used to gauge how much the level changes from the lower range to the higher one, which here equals -0.055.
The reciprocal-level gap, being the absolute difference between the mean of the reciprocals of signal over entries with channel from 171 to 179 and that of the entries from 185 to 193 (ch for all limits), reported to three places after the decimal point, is 0.029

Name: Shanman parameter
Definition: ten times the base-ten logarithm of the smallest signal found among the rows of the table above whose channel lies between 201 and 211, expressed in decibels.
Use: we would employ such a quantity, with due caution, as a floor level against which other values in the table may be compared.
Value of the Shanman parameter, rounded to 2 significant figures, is 2.4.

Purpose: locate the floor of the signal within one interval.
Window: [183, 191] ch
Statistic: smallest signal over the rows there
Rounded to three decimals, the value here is 1.554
